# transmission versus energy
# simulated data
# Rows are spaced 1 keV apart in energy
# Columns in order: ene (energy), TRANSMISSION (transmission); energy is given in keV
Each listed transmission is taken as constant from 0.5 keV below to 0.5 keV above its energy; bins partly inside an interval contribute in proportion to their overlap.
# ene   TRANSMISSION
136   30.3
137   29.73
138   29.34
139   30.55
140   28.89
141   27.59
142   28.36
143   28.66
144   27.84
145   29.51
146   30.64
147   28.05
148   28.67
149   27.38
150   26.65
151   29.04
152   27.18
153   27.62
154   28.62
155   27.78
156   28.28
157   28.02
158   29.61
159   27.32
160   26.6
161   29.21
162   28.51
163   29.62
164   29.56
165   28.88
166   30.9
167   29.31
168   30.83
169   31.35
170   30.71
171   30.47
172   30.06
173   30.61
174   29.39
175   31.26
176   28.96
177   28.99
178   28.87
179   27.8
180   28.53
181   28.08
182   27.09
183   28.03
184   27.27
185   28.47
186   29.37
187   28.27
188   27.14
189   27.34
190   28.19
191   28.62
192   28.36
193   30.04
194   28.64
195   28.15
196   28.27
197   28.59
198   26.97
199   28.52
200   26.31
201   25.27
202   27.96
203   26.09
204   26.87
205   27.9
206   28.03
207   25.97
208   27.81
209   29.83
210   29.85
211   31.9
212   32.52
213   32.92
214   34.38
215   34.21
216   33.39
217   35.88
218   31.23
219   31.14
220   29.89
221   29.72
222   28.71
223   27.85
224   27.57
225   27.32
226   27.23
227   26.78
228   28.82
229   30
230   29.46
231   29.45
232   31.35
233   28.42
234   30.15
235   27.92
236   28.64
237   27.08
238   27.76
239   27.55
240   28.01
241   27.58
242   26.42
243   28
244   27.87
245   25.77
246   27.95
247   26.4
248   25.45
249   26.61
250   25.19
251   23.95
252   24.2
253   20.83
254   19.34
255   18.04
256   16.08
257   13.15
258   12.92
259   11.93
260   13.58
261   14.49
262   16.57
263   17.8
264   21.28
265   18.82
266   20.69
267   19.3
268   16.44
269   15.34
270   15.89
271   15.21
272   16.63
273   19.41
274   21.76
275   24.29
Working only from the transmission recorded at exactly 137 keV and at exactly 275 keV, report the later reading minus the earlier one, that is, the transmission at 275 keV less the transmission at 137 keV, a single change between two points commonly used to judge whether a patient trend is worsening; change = -5.4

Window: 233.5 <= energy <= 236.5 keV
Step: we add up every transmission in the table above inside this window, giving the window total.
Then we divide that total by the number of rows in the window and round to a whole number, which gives 29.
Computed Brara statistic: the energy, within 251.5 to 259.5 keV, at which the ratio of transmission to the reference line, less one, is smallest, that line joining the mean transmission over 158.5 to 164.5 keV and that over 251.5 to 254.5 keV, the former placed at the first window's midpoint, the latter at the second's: 259 keV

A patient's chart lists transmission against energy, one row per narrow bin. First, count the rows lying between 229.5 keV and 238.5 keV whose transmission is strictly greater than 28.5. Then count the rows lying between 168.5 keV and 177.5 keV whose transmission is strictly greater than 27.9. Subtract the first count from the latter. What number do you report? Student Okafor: 4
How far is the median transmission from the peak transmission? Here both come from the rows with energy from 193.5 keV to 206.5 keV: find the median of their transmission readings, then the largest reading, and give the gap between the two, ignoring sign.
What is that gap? 0.7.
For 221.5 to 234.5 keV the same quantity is 2.6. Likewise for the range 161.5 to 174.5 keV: 1.3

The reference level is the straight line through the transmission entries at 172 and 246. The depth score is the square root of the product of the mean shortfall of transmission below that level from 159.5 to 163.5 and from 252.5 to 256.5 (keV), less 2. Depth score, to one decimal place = 2.1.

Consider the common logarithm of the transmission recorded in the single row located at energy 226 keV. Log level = 1.44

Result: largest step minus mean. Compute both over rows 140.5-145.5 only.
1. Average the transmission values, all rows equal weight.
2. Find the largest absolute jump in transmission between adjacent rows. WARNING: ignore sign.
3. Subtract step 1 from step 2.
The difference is -26.7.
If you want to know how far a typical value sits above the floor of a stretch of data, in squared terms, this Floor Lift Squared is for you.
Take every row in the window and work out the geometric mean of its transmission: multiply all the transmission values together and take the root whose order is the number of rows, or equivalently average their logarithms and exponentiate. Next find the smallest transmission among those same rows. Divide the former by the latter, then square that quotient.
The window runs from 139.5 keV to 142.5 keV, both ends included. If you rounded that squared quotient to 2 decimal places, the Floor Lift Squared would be 1.05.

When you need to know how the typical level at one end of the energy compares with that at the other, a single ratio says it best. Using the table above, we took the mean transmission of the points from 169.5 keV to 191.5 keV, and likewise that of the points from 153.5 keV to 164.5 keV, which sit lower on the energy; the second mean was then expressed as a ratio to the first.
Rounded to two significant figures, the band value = 0.99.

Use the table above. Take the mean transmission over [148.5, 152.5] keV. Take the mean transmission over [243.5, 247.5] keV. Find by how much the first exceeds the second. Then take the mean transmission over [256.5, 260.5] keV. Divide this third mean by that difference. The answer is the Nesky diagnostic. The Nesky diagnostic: 23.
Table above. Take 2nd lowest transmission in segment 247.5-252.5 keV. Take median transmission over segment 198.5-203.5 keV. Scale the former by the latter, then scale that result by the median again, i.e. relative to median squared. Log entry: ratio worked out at 0.035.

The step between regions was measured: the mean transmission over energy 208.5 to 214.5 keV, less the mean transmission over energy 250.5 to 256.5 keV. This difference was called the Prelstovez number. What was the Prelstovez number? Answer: 11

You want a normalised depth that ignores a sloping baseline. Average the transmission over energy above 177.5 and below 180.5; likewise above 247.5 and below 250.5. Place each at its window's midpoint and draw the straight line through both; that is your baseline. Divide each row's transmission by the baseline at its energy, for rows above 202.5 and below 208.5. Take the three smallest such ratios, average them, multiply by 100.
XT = 96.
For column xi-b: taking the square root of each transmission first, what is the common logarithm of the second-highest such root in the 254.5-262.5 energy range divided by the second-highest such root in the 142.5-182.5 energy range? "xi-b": -0.138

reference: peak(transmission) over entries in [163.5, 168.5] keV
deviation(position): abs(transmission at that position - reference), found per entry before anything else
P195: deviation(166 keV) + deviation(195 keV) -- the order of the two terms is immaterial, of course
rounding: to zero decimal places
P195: 3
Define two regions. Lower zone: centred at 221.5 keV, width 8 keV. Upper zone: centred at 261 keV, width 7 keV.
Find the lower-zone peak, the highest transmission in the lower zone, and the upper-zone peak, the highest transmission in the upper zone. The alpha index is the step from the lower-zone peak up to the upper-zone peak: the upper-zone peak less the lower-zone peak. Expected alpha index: -10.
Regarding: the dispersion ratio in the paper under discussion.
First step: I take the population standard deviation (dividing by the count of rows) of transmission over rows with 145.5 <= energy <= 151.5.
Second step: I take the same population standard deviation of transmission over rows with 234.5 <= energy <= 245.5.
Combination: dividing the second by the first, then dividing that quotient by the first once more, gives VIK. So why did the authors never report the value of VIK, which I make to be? 0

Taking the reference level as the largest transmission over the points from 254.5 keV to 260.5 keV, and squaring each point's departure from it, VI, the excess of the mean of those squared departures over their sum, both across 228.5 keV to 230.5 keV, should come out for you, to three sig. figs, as -137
